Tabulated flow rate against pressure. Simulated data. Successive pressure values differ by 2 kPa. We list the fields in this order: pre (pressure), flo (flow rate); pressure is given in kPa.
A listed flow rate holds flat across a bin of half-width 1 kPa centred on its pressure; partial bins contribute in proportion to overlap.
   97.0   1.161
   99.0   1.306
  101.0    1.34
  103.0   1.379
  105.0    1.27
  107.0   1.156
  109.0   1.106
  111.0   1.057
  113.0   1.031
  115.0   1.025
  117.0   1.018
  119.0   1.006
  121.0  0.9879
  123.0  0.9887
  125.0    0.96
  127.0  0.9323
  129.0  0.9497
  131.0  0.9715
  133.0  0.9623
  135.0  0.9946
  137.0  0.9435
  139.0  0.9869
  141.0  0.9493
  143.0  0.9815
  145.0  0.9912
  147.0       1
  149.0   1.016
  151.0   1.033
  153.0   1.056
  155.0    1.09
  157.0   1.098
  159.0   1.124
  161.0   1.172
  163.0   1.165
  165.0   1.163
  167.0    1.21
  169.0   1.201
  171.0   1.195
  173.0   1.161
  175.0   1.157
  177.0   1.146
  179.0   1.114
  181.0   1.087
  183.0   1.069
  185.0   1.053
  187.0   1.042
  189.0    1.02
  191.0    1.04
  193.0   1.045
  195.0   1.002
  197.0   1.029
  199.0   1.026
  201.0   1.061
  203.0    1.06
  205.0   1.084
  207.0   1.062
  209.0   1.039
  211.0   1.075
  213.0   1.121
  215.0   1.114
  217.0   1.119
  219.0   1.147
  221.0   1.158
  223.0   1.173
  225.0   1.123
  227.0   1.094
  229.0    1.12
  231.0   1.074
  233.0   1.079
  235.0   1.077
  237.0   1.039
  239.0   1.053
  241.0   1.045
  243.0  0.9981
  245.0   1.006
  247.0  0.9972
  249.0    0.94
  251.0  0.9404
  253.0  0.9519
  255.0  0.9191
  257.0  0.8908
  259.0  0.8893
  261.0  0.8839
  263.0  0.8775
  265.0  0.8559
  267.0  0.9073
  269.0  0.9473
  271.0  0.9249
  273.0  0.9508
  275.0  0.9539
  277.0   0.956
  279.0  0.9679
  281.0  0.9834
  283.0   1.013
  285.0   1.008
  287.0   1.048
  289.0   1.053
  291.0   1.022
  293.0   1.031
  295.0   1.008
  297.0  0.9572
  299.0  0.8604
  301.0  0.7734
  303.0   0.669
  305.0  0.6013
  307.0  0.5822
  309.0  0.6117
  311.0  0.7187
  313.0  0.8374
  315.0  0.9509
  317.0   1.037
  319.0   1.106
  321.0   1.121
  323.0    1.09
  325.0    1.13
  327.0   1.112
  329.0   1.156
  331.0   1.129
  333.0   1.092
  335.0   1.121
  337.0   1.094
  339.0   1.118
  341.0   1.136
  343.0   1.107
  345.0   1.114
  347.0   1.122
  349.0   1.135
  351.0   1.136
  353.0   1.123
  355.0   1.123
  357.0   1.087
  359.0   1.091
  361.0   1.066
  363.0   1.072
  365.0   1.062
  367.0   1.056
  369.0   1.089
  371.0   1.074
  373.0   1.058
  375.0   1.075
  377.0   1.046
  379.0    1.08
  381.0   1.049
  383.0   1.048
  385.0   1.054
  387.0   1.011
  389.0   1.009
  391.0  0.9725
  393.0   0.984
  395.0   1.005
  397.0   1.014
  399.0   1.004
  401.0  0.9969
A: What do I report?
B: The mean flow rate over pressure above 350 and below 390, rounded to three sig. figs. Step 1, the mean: 1.07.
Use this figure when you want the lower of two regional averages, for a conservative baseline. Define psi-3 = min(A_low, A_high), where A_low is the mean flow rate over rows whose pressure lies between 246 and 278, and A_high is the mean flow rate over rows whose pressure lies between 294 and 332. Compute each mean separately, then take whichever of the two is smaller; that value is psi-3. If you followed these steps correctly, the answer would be 0.92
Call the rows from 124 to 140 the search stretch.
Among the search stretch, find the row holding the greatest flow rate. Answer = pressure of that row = 135.0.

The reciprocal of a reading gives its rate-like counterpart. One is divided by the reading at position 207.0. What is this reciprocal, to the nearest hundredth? 0.94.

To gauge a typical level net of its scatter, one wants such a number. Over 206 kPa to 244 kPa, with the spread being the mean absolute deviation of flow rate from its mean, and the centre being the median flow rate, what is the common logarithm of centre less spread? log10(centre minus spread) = 0.02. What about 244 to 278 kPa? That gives -0.04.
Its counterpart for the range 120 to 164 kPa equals -0.03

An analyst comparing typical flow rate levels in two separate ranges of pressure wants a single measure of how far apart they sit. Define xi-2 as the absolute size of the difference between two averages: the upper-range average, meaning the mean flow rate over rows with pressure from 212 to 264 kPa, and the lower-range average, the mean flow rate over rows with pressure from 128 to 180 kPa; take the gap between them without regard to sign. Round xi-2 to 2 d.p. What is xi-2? 0.04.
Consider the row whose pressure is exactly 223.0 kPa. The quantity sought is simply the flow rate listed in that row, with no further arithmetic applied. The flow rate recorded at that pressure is 1.173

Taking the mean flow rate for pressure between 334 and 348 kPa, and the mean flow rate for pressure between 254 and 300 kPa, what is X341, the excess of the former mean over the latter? 0.16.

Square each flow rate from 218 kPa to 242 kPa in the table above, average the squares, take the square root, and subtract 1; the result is 0.10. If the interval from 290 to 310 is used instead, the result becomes -0.17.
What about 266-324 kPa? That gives -0.07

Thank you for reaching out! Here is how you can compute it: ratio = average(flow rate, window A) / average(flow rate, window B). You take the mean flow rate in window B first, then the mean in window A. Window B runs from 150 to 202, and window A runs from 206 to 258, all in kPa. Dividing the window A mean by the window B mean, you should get 0.96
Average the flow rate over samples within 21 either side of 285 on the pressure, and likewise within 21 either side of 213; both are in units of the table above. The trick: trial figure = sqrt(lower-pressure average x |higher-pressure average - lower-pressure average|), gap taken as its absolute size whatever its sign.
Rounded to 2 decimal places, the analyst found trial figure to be 0.41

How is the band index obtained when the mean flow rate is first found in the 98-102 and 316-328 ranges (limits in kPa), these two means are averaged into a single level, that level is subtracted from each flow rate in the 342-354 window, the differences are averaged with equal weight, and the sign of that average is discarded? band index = 0.088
